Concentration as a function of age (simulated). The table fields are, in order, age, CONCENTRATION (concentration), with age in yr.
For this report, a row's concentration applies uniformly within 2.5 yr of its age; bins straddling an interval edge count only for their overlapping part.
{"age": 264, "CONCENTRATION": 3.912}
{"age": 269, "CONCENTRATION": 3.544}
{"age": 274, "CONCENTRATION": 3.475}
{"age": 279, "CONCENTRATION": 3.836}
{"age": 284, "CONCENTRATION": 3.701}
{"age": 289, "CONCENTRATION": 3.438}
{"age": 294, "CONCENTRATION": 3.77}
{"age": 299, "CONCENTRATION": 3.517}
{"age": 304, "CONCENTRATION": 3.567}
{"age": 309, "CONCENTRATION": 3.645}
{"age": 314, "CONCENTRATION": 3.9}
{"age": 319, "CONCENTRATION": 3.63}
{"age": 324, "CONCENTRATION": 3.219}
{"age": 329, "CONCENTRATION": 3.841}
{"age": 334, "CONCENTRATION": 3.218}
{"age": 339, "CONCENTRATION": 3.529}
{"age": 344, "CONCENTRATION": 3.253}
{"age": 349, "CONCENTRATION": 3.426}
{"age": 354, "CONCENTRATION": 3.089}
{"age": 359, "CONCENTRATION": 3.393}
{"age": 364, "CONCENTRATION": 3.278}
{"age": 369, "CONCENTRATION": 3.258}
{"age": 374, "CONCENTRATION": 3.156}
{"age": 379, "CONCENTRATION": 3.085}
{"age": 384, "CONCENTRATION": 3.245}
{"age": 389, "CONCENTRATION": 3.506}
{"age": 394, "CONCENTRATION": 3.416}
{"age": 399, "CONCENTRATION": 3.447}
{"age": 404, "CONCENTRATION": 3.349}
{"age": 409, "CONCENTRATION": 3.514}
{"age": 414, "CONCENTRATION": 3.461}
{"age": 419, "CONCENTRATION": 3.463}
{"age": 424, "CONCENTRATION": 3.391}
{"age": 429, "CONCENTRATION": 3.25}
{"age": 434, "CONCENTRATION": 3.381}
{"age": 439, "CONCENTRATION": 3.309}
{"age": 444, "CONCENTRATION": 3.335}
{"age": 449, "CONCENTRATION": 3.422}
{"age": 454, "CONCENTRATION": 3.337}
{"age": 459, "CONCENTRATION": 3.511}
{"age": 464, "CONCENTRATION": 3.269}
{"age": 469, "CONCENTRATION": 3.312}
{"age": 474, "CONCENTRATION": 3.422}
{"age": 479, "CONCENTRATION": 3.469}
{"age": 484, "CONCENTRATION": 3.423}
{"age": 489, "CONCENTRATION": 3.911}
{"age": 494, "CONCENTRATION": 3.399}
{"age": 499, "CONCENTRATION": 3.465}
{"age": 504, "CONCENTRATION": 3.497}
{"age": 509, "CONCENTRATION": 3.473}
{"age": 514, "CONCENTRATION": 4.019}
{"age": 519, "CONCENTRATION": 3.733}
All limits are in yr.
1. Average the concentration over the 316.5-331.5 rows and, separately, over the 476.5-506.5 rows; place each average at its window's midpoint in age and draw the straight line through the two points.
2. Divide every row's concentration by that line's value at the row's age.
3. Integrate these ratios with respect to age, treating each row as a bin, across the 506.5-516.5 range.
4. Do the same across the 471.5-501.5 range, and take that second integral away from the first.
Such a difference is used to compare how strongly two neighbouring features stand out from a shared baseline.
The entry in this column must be -19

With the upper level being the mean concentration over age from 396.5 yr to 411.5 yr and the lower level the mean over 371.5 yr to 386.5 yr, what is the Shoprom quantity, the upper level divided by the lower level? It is 1.09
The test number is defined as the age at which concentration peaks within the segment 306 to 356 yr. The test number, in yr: 314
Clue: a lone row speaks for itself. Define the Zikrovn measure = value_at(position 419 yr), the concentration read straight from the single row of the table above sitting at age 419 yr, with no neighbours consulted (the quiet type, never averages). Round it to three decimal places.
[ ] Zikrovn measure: 3.463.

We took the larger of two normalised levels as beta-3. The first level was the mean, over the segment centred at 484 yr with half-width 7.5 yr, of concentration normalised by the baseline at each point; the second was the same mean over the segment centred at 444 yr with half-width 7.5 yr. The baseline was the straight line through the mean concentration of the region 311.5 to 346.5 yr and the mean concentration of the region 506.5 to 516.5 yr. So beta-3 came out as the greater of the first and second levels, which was 0.970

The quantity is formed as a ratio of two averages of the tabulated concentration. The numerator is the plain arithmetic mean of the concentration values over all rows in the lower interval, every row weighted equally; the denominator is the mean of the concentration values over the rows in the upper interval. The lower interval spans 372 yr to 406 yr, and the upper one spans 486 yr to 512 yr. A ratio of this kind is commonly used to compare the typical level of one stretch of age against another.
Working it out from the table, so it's 0.93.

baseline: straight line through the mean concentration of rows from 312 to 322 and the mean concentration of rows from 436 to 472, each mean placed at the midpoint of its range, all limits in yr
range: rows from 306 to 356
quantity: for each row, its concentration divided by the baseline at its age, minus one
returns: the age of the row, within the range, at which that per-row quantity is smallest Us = 354 yr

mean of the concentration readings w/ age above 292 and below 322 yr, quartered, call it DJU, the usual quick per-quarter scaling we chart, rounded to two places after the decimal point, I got 0.92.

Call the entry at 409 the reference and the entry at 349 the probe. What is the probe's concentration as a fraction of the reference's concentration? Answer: 0.97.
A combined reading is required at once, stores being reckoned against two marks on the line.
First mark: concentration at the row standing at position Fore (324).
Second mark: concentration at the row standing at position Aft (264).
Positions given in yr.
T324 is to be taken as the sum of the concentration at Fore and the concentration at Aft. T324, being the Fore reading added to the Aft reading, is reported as 7.13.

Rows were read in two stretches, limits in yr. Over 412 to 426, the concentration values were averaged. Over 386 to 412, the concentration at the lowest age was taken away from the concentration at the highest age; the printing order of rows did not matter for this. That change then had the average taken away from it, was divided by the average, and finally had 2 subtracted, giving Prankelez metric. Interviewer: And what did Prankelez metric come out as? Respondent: -3.00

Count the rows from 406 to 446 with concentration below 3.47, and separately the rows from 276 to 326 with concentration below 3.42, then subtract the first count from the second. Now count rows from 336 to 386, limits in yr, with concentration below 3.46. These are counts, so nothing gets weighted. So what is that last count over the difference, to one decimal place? -1.5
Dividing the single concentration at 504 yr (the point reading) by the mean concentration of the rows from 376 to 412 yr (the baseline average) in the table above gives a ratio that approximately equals 1.04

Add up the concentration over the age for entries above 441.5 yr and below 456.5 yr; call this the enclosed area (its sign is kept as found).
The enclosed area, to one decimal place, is 50.5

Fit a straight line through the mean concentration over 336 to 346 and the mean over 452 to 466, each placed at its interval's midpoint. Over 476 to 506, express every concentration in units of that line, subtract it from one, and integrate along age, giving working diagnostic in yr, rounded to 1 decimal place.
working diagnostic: -1.4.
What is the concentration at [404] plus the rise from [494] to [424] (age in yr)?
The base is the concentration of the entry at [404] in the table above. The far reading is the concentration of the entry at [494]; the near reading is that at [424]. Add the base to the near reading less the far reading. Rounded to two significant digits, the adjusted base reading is 3.3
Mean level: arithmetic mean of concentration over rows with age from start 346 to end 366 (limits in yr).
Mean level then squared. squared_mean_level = 10.9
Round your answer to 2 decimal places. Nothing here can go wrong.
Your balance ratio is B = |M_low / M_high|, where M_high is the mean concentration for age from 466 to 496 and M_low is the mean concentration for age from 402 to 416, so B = 0.99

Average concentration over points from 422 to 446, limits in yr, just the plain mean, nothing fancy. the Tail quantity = 3.33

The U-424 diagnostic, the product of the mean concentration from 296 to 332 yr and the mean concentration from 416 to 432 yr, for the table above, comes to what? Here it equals 12.18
